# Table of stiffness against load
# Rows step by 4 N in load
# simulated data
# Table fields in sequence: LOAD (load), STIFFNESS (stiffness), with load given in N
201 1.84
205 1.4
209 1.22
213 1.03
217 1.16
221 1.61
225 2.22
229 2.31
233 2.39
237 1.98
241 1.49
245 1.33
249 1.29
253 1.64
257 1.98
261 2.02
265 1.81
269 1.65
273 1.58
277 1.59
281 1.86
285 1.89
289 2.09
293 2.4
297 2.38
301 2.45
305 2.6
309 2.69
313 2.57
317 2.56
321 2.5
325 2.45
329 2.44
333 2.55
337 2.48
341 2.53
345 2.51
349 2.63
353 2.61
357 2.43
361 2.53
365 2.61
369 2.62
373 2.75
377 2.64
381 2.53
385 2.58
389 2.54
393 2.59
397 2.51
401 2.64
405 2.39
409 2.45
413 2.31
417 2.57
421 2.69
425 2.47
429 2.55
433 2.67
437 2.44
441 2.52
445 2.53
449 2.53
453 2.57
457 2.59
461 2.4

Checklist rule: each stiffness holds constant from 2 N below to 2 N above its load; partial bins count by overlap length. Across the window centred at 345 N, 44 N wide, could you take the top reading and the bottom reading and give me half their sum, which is 2.53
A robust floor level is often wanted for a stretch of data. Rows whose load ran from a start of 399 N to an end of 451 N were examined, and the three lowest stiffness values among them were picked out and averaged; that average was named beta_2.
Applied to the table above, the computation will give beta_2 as 2.38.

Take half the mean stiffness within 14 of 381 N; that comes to 1.30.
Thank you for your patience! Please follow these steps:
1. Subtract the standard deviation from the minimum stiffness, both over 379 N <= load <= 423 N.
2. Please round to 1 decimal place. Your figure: 2.2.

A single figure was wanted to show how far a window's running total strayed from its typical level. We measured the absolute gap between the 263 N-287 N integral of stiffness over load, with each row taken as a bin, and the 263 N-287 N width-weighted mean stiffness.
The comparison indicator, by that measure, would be 40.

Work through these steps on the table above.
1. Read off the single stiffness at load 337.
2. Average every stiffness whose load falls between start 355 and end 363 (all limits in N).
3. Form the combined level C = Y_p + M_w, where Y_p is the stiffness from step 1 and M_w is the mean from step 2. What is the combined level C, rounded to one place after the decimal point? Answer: 5.0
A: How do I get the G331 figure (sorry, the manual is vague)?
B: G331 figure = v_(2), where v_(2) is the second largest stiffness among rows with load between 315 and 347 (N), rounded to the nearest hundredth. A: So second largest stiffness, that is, 2.55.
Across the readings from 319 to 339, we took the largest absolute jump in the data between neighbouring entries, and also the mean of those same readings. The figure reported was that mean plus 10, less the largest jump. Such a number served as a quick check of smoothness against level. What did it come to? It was 12.4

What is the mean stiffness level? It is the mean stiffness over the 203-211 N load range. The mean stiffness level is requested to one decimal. 1.3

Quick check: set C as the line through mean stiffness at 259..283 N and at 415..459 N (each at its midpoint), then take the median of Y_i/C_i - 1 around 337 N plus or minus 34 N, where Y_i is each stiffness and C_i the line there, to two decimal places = 0.21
